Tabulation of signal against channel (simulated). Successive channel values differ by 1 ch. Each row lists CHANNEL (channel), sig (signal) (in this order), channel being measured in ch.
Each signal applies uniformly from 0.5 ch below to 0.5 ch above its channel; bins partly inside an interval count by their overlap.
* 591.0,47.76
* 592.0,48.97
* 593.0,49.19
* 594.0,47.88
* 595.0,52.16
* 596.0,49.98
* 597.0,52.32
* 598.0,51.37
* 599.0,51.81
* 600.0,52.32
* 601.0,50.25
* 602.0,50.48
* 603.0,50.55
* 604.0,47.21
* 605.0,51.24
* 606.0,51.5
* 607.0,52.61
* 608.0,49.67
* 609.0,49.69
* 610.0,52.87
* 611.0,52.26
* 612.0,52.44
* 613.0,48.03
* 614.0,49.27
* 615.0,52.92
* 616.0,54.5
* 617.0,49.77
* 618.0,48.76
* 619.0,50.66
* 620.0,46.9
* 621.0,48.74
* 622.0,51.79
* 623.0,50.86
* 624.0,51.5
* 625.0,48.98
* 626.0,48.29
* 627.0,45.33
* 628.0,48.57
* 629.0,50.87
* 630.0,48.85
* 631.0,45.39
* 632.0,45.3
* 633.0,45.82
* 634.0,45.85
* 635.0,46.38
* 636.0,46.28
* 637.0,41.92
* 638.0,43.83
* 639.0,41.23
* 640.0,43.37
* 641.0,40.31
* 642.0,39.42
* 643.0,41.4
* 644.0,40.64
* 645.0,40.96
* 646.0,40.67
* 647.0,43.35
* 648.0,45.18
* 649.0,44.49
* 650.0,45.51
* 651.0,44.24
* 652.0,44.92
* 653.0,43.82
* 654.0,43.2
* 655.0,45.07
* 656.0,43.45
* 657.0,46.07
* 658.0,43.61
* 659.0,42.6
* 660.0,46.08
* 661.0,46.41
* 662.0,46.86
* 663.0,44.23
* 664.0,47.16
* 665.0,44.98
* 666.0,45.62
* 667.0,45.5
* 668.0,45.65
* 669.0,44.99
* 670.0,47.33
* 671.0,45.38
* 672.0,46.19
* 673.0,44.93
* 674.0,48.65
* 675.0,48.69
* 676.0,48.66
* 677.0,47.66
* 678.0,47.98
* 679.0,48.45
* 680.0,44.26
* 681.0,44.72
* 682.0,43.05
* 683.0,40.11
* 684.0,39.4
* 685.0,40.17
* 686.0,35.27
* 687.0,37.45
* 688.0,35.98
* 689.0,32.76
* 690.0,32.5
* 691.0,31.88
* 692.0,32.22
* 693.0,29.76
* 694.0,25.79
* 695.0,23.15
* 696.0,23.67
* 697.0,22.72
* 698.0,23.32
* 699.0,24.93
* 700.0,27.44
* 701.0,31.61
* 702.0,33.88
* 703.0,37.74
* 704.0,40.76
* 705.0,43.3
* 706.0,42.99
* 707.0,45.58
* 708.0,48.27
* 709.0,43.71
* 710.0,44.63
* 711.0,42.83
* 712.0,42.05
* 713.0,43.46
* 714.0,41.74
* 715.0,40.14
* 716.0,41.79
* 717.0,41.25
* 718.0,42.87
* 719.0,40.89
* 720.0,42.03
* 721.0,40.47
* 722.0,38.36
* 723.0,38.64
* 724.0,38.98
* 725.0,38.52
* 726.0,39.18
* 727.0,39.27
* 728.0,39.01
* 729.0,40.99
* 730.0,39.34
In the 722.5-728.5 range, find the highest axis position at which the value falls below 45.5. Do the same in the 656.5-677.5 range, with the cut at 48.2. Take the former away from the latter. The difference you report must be -51 ch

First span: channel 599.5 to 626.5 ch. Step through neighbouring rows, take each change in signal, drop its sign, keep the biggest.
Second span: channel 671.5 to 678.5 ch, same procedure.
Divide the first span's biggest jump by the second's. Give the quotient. 1.3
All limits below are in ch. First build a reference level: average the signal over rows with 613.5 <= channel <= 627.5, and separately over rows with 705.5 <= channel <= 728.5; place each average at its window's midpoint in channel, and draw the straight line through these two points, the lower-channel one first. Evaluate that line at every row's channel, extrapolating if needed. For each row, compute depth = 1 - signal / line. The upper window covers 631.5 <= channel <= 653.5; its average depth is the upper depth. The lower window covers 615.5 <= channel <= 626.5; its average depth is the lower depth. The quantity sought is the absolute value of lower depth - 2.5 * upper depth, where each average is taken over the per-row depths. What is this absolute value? 0.2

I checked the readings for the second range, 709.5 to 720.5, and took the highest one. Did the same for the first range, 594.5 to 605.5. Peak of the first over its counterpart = 1.17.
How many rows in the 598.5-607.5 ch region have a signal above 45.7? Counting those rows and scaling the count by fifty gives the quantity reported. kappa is 450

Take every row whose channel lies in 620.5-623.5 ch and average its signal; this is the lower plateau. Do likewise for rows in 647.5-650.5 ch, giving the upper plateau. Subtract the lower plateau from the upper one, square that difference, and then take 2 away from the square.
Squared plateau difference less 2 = 27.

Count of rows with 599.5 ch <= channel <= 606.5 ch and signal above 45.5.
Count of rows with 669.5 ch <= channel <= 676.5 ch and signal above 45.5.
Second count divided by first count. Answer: 0.71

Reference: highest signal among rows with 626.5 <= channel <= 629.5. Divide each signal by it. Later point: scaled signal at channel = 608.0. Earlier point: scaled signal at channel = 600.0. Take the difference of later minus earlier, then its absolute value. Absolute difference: 0.052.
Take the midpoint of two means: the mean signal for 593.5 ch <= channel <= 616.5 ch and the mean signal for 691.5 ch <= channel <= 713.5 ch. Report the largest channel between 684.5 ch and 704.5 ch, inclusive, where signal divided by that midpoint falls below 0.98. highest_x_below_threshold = 704.0 ch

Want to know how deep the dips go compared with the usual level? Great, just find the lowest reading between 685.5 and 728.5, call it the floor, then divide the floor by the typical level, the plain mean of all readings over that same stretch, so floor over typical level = 0.62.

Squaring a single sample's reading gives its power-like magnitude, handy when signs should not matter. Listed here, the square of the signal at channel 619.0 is 2566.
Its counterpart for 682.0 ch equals 1853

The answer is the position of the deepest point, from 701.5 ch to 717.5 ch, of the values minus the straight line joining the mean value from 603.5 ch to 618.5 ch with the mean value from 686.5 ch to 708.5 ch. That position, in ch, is 702.0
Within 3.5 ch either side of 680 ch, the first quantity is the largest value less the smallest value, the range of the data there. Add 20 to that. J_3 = 28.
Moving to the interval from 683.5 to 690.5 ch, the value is 28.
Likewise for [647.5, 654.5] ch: 22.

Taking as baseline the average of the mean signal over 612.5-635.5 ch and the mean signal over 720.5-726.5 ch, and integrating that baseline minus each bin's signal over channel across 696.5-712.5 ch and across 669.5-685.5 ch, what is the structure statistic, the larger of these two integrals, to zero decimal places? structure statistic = 107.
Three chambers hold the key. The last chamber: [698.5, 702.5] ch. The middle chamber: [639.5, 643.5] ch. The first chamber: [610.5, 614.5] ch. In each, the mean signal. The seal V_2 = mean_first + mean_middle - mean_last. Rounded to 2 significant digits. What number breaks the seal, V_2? 62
